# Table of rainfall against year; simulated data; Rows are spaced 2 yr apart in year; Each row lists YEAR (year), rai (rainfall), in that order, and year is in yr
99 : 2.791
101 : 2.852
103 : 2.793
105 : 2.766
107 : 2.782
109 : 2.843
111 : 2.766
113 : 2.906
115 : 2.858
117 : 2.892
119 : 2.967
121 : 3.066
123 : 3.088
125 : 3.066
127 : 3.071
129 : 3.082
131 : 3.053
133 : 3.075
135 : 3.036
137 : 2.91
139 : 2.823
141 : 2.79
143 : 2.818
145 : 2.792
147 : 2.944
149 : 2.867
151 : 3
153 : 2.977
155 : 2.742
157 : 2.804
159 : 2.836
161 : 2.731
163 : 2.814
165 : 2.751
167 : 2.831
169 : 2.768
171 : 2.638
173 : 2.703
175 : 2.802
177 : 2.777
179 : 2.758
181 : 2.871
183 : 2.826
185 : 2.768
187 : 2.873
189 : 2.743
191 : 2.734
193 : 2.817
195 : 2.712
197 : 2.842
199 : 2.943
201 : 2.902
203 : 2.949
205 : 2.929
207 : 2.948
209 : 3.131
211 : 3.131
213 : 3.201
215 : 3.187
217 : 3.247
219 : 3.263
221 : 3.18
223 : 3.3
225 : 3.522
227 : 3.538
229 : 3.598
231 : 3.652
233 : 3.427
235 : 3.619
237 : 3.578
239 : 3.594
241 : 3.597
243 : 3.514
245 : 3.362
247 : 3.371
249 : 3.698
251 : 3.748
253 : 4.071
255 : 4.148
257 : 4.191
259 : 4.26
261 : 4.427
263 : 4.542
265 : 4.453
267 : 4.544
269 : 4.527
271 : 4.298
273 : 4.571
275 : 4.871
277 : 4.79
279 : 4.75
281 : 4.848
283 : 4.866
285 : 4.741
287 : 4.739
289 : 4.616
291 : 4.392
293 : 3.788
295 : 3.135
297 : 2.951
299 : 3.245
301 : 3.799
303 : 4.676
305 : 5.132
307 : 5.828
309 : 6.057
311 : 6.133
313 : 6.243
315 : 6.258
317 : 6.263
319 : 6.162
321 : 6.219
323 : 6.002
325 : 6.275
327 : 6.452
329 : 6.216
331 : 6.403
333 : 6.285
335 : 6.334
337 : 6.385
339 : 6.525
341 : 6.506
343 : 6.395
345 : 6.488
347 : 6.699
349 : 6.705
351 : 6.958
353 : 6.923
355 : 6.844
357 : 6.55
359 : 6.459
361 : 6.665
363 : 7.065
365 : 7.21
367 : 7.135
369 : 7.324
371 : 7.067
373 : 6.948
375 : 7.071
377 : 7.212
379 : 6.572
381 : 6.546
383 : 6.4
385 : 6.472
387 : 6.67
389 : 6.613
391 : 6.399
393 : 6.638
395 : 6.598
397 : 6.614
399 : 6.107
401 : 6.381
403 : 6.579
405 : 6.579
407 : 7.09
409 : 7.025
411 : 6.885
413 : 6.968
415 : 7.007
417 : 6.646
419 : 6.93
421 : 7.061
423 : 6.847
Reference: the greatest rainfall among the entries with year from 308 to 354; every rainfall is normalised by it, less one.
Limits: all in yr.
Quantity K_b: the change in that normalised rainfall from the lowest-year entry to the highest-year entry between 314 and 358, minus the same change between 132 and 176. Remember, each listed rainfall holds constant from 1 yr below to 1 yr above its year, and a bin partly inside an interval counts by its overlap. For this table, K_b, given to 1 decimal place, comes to 0.1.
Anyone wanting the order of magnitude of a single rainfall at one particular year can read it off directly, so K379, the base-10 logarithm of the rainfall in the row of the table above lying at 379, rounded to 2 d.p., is 0.82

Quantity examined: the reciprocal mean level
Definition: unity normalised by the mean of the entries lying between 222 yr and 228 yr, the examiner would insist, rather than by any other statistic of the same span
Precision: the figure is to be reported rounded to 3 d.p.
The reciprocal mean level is 0.290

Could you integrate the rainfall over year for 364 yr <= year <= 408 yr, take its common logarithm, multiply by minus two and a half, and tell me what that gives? -6.2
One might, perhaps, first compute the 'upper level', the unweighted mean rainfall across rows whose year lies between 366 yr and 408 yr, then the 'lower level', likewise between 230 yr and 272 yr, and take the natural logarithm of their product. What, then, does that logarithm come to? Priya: 3.3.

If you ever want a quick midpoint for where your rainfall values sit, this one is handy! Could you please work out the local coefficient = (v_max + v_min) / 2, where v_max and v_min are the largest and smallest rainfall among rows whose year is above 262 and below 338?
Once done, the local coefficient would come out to 4.7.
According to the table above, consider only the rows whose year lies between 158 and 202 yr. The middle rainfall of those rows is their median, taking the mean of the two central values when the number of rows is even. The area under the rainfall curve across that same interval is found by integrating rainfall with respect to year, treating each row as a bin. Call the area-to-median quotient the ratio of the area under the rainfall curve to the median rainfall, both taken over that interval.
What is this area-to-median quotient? 44.1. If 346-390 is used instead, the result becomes 44.3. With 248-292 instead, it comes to 43.3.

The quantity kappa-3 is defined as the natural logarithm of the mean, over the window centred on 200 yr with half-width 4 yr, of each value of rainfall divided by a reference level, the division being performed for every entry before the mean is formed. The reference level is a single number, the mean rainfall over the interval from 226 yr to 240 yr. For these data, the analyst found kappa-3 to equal -0.2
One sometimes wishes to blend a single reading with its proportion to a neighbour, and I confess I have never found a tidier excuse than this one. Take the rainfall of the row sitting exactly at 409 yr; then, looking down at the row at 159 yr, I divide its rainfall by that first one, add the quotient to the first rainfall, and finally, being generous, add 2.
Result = 9.4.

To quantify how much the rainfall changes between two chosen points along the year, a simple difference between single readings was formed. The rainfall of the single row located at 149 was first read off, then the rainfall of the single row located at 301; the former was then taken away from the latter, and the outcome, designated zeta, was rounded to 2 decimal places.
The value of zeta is 0.93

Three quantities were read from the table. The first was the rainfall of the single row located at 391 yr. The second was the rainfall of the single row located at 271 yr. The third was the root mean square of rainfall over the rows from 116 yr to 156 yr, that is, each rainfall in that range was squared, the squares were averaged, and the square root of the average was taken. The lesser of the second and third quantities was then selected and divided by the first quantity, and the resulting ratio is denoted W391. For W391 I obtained 0.46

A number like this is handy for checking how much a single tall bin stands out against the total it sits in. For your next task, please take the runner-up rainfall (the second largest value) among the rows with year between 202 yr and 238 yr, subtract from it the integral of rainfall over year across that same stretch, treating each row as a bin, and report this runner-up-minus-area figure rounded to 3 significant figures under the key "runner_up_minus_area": -115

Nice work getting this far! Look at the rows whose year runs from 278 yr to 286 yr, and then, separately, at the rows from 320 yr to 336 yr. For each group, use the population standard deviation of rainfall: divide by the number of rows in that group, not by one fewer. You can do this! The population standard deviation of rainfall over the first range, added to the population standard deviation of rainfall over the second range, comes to 0.18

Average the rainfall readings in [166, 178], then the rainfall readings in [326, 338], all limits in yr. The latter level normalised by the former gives 2.3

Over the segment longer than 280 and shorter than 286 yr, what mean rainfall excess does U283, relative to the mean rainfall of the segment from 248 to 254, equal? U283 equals 1.0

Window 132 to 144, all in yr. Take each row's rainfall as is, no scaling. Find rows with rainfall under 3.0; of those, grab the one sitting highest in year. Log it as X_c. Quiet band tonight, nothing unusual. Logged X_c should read 143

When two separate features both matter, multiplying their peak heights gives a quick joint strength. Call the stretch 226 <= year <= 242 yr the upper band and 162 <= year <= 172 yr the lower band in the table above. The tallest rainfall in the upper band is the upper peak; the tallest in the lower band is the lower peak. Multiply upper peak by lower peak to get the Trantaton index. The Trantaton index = 10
